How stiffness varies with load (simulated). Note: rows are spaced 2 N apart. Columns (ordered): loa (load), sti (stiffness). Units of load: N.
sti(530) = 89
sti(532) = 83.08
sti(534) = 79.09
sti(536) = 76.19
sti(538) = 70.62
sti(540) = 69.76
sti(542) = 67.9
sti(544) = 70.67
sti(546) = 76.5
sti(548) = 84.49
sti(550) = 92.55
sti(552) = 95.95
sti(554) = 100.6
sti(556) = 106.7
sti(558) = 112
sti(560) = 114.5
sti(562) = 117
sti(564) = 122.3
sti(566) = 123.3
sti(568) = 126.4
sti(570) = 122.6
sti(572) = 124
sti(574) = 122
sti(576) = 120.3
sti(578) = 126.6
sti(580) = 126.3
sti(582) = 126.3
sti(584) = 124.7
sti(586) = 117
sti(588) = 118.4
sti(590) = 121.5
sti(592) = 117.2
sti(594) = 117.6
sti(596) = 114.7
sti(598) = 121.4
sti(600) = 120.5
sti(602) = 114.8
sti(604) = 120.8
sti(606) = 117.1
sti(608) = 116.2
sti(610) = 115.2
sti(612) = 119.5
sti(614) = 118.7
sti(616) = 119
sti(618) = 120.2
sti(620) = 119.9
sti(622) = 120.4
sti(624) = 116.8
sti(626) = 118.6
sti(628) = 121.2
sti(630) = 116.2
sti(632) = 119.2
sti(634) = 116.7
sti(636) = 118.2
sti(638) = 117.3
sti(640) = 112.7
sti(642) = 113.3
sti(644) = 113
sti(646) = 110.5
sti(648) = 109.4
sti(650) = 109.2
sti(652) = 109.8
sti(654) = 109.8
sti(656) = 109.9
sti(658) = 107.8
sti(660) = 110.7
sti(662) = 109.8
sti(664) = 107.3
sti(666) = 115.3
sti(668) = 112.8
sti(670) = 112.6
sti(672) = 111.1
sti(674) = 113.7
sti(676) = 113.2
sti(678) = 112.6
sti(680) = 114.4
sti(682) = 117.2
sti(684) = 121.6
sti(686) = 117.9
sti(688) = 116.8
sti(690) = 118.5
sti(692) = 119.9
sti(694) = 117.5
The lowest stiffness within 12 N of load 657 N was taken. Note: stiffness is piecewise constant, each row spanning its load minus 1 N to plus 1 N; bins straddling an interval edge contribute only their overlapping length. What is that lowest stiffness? 107.3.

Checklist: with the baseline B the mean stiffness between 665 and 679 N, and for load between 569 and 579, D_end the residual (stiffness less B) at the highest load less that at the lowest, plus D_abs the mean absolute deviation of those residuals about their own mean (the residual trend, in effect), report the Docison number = 6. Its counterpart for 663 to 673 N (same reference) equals 6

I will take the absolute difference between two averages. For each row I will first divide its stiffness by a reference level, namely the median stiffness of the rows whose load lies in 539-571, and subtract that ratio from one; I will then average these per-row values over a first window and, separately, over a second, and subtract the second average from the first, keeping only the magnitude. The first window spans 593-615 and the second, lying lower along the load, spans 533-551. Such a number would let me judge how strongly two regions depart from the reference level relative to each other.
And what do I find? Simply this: 0.40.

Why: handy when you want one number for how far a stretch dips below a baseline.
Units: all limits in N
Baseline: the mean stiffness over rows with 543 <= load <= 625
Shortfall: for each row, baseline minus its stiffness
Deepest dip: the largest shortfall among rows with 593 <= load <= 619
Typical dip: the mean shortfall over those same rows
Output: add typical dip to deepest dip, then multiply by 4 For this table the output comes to -14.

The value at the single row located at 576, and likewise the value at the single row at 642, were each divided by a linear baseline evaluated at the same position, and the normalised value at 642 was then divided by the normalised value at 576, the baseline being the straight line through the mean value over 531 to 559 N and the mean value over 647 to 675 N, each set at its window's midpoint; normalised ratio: 0.81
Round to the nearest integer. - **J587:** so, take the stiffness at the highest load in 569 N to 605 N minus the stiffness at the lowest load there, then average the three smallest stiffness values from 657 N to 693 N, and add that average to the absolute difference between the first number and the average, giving 218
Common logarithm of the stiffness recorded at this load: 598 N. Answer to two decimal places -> 2.08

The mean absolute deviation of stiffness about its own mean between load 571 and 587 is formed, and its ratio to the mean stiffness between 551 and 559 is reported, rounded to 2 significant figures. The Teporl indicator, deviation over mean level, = 0.026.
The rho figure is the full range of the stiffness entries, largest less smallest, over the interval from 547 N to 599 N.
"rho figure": 42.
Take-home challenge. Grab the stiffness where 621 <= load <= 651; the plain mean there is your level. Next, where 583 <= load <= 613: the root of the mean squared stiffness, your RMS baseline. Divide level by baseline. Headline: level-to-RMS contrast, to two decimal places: 0.98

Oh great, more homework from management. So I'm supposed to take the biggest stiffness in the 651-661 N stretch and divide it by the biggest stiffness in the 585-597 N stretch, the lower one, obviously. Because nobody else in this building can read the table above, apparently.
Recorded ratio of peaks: 0.91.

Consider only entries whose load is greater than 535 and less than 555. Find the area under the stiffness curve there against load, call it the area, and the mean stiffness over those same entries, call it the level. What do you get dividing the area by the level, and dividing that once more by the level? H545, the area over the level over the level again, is 0.248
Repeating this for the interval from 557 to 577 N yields 0.166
